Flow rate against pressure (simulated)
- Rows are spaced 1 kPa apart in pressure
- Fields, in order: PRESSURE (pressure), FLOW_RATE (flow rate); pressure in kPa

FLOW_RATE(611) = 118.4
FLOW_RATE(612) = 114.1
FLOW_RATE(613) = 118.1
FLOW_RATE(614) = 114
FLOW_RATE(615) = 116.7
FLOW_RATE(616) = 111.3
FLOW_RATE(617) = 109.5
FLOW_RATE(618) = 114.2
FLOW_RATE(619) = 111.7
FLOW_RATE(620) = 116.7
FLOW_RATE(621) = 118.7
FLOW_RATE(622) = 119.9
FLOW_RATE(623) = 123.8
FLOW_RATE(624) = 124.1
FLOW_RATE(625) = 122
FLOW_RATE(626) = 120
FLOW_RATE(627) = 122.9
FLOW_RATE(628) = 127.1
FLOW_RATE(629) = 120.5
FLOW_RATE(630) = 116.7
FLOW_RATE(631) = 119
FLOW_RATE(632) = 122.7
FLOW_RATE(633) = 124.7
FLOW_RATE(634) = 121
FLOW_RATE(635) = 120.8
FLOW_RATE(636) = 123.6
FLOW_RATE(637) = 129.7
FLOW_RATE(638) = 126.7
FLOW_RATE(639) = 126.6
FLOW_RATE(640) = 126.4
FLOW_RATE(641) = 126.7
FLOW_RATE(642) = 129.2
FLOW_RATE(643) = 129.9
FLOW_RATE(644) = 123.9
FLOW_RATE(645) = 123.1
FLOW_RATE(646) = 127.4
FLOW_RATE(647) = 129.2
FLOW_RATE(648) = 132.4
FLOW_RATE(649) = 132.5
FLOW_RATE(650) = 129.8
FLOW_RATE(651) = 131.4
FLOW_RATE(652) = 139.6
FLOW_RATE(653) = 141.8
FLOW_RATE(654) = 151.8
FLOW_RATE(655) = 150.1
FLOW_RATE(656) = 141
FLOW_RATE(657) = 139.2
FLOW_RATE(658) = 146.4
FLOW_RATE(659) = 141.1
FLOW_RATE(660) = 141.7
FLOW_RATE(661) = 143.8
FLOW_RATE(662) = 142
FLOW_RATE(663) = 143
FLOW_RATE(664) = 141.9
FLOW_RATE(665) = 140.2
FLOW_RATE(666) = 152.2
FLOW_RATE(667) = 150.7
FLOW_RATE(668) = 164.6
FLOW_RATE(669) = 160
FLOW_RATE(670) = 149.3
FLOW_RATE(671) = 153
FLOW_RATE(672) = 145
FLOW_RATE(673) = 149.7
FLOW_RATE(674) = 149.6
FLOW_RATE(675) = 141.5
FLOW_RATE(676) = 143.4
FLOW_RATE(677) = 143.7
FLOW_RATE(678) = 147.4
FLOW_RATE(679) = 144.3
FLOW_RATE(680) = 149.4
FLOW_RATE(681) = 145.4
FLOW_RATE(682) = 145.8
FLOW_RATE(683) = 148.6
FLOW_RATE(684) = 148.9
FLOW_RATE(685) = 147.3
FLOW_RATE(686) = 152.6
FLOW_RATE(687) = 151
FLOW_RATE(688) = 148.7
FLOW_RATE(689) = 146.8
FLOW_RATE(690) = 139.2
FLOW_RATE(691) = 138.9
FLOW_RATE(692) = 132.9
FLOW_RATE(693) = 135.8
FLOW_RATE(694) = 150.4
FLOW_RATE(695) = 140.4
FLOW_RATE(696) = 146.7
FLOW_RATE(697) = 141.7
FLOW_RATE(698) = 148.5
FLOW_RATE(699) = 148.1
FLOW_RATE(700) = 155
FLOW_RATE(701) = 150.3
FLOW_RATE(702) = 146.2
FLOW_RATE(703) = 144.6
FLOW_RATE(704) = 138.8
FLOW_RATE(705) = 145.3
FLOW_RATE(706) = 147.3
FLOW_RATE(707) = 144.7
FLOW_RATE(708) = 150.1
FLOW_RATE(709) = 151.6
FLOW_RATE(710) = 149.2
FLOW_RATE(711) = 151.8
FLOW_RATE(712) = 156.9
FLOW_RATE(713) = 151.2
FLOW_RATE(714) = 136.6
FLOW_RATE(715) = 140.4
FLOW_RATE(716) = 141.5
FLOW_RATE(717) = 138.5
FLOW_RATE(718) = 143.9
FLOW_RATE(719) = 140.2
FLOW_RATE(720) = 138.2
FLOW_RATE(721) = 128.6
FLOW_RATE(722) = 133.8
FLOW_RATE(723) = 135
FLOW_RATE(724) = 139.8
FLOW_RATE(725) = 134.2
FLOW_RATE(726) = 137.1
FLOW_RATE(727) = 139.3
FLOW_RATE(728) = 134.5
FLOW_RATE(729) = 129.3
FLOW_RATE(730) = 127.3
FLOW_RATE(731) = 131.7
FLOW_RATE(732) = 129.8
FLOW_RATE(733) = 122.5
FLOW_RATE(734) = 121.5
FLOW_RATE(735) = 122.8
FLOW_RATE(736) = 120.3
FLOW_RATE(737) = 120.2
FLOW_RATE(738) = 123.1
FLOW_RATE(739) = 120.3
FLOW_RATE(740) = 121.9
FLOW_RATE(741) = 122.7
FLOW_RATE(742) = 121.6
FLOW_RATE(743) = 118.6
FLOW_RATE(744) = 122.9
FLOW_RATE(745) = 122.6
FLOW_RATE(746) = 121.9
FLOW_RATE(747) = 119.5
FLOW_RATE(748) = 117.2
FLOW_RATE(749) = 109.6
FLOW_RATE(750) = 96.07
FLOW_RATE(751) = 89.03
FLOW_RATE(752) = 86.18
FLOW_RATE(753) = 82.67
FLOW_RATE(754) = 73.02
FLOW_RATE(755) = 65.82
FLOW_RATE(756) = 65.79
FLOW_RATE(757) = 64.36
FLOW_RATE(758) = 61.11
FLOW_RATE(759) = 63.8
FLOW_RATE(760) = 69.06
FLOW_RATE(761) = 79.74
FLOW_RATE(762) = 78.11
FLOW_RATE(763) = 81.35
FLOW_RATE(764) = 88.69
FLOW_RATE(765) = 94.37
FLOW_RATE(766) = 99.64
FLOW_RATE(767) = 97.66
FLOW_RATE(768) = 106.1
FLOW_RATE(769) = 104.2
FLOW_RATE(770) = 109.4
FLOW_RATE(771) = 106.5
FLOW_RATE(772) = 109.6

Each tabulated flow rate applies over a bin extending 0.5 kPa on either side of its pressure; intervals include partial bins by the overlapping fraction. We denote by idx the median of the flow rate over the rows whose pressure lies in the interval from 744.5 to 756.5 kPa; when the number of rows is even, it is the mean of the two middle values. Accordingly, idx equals 93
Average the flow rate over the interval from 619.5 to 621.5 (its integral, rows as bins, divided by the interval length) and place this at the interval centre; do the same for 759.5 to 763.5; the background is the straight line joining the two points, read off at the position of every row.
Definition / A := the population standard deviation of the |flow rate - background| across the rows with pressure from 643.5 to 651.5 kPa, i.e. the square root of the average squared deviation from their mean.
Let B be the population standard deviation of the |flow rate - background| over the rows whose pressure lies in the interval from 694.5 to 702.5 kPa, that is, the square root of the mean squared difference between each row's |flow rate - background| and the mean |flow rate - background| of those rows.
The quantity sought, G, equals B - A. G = 0.8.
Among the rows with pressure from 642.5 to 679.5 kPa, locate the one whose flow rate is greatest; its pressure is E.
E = 668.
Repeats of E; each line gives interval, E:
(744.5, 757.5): 745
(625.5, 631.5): 628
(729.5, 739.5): 731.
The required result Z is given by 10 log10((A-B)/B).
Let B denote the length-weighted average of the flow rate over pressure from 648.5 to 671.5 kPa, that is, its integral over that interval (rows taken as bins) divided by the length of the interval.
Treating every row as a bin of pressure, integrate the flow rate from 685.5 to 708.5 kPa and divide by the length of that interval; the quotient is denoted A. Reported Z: -23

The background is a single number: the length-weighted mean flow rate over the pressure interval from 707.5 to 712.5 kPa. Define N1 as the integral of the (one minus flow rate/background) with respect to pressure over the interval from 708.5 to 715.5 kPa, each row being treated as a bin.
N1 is 0.2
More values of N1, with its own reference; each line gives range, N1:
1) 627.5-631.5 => 0.8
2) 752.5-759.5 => 3.9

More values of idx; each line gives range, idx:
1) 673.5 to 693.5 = 146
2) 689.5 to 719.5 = 145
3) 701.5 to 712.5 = 147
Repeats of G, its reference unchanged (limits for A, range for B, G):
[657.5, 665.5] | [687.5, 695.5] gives 4.2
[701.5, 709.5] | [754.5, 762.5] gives 1.3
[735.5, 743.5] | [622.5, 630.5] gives 1.2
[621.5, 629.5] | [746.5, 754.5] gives 10.9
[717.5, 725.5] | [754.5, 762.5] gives 1.2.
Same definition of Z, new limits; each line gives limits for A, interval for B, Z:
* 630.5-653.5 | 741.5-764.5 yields -4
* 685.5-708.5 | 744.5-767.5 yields -2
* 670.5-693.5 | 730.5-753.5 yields -6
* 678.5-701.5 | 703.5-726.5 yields -16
